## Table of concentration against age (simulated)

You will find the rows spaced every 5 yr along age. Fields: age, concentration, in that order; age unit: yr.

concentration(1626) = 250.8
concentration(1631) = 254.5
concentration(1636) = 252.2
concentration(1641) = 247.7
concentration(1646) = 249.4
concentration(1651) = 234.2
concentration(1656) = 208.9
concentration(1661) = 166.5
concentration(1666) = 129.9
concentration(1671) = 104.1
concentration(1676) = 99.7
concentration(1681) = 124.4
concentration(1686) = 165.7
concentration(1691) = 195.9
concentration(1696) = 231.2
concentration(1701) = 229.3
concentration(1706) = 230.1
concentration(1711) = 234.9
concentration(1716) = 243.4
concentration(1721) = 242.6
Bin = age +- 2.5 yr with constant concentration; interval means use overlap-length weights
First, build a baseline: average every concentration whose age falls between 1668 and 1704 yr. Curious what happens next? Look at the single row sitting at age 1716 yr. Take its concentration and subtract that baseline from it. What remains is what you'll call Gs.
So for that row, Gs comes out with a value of 79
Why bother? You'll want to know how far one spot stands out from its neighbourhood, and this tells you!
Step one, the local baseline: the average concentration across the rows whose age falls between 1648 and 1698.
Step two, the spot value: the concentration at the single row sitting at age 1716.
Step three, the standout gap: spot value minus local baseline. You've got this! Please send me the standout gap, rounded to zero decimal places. 77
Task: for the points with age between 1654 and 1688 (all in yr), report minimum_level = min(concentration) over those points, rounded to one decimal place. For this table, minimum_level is 99.7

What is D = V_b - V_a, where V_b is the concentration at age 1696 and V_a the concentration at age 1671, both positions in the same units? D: 127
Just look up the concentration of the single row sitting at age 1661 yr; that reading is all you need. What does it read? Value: 166.5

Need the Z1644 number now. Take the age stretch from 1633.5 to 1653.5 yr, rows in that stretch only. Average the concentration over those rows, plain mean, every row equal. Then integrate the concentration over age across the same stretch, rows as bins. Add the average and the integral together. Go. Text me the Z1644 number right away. 5163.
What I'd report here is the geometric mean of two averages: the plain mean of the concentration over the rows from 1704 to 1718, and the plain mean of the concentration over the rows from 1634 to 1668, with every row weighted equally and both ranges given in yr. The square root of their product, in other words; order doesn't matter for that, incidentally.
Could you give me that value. 224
